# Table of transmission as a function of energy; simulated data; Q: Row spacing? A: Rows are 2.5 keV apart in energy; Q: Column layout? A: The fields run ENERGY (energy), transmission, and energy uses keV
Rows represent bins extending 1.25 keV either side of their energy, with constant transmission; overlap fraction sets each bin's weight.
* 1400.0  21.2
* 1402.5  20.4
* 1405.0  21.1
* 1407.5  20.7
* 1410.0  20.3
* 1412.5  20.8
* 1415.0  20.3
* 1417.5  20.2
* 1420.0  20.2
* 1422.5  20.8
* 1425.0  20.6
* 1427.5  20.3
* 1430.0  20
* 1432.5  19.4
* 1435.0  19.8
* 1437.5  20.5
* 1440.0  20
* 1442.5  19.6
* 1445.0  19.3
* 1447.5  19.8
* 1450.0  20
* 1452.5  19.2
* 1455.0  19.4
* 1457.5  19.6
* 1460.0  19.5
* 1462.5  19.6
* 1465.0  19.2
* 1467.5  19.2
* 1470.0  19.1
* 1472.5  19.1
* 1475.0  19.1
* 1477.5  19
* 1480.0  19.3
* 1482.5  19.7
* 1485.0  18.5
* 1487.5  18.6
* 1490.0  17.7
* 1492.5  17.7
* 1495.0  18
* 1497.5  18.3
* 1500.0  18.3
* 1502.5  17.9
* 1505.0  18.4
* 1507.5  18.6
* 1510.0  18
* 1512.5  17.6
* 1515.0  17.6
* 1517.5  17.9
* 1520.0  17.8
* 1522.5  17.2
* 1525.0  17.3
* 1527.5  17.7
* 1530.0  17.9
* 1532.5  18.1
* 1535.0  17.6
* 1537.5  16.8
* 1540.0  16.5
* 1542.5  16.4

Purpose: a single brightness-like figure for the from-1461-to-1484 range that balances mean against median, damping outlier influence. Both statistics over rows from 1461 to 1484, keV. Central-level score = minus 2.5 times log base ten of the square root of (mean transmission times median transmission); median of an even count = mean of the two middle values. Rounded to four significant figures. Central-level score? -3.210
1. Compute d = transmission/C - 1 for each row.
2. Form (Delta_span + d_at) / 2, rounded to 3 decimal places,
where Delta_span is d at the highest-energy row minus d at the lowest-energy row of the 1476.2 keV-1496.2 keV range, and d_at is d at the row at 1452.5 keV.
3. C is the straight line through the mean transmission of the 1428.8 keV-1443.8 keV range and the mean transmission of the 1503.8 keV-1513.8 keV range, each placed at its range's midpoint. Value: -0.023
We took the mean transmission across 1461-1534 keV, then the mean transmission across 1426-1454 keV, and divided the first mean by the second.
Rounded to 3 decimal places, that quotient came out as 0.927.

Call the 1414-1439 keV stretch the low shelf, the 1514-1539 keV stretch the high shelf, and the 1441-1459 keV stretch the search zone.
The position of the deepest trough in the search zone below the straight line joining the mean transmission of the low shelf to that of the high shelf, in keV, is 1445.0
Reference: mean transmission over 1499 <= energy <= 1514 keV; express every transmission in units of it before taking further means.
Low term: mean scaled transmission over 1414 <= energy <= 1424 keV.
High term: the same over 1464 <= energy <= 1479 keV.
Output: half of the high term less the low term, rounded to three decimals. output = -0.035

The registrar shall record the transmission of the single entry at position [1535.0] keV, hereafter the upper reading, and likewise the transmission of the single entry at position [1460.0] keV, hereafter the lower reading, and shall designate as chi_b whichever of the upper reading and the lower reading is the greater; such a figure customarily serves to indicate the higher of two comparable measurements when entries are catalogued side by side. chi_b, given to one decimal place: 19.5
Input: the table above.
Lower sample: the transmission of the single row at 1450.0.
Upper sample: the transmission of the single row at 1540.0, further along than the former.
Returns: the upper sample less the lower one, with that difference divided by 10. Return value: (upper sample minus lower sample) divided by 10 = -0.35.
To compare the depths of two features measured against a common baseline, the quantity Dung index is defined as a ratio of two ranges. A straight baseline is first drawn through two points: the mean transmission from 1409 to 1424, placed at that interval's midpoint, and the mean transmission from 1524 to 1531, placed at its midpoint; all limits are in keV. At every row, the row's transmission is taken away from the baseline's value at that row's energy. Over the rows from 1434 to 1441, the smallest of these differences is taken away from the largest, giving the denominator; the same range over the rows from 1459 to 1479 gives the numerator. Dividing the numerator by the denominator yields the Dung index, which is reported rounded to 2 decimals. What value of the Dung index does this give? 0.44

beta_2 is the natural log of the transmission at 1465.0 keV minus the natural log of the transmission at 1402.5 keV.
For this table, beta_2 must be -0.06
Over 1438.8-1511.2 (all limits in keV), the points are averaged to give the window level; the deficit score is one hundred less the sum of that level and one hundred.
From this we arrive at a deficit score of -19.0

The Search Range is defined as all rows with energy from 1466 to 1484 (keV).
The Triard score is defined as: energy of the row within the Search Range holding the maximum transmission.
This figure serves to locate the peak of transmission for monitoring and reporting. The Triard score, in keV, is 1482.5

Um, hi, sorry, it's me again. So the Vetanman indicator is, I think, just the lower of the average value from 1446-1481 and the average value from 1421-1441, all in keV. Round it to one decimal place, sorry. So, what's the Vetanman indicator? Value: 19.4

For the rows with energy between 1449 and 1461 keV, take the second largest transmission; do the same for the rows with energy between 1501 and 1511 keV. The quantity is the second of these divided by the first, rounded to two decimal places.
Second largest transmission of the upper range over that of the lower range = 0.94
